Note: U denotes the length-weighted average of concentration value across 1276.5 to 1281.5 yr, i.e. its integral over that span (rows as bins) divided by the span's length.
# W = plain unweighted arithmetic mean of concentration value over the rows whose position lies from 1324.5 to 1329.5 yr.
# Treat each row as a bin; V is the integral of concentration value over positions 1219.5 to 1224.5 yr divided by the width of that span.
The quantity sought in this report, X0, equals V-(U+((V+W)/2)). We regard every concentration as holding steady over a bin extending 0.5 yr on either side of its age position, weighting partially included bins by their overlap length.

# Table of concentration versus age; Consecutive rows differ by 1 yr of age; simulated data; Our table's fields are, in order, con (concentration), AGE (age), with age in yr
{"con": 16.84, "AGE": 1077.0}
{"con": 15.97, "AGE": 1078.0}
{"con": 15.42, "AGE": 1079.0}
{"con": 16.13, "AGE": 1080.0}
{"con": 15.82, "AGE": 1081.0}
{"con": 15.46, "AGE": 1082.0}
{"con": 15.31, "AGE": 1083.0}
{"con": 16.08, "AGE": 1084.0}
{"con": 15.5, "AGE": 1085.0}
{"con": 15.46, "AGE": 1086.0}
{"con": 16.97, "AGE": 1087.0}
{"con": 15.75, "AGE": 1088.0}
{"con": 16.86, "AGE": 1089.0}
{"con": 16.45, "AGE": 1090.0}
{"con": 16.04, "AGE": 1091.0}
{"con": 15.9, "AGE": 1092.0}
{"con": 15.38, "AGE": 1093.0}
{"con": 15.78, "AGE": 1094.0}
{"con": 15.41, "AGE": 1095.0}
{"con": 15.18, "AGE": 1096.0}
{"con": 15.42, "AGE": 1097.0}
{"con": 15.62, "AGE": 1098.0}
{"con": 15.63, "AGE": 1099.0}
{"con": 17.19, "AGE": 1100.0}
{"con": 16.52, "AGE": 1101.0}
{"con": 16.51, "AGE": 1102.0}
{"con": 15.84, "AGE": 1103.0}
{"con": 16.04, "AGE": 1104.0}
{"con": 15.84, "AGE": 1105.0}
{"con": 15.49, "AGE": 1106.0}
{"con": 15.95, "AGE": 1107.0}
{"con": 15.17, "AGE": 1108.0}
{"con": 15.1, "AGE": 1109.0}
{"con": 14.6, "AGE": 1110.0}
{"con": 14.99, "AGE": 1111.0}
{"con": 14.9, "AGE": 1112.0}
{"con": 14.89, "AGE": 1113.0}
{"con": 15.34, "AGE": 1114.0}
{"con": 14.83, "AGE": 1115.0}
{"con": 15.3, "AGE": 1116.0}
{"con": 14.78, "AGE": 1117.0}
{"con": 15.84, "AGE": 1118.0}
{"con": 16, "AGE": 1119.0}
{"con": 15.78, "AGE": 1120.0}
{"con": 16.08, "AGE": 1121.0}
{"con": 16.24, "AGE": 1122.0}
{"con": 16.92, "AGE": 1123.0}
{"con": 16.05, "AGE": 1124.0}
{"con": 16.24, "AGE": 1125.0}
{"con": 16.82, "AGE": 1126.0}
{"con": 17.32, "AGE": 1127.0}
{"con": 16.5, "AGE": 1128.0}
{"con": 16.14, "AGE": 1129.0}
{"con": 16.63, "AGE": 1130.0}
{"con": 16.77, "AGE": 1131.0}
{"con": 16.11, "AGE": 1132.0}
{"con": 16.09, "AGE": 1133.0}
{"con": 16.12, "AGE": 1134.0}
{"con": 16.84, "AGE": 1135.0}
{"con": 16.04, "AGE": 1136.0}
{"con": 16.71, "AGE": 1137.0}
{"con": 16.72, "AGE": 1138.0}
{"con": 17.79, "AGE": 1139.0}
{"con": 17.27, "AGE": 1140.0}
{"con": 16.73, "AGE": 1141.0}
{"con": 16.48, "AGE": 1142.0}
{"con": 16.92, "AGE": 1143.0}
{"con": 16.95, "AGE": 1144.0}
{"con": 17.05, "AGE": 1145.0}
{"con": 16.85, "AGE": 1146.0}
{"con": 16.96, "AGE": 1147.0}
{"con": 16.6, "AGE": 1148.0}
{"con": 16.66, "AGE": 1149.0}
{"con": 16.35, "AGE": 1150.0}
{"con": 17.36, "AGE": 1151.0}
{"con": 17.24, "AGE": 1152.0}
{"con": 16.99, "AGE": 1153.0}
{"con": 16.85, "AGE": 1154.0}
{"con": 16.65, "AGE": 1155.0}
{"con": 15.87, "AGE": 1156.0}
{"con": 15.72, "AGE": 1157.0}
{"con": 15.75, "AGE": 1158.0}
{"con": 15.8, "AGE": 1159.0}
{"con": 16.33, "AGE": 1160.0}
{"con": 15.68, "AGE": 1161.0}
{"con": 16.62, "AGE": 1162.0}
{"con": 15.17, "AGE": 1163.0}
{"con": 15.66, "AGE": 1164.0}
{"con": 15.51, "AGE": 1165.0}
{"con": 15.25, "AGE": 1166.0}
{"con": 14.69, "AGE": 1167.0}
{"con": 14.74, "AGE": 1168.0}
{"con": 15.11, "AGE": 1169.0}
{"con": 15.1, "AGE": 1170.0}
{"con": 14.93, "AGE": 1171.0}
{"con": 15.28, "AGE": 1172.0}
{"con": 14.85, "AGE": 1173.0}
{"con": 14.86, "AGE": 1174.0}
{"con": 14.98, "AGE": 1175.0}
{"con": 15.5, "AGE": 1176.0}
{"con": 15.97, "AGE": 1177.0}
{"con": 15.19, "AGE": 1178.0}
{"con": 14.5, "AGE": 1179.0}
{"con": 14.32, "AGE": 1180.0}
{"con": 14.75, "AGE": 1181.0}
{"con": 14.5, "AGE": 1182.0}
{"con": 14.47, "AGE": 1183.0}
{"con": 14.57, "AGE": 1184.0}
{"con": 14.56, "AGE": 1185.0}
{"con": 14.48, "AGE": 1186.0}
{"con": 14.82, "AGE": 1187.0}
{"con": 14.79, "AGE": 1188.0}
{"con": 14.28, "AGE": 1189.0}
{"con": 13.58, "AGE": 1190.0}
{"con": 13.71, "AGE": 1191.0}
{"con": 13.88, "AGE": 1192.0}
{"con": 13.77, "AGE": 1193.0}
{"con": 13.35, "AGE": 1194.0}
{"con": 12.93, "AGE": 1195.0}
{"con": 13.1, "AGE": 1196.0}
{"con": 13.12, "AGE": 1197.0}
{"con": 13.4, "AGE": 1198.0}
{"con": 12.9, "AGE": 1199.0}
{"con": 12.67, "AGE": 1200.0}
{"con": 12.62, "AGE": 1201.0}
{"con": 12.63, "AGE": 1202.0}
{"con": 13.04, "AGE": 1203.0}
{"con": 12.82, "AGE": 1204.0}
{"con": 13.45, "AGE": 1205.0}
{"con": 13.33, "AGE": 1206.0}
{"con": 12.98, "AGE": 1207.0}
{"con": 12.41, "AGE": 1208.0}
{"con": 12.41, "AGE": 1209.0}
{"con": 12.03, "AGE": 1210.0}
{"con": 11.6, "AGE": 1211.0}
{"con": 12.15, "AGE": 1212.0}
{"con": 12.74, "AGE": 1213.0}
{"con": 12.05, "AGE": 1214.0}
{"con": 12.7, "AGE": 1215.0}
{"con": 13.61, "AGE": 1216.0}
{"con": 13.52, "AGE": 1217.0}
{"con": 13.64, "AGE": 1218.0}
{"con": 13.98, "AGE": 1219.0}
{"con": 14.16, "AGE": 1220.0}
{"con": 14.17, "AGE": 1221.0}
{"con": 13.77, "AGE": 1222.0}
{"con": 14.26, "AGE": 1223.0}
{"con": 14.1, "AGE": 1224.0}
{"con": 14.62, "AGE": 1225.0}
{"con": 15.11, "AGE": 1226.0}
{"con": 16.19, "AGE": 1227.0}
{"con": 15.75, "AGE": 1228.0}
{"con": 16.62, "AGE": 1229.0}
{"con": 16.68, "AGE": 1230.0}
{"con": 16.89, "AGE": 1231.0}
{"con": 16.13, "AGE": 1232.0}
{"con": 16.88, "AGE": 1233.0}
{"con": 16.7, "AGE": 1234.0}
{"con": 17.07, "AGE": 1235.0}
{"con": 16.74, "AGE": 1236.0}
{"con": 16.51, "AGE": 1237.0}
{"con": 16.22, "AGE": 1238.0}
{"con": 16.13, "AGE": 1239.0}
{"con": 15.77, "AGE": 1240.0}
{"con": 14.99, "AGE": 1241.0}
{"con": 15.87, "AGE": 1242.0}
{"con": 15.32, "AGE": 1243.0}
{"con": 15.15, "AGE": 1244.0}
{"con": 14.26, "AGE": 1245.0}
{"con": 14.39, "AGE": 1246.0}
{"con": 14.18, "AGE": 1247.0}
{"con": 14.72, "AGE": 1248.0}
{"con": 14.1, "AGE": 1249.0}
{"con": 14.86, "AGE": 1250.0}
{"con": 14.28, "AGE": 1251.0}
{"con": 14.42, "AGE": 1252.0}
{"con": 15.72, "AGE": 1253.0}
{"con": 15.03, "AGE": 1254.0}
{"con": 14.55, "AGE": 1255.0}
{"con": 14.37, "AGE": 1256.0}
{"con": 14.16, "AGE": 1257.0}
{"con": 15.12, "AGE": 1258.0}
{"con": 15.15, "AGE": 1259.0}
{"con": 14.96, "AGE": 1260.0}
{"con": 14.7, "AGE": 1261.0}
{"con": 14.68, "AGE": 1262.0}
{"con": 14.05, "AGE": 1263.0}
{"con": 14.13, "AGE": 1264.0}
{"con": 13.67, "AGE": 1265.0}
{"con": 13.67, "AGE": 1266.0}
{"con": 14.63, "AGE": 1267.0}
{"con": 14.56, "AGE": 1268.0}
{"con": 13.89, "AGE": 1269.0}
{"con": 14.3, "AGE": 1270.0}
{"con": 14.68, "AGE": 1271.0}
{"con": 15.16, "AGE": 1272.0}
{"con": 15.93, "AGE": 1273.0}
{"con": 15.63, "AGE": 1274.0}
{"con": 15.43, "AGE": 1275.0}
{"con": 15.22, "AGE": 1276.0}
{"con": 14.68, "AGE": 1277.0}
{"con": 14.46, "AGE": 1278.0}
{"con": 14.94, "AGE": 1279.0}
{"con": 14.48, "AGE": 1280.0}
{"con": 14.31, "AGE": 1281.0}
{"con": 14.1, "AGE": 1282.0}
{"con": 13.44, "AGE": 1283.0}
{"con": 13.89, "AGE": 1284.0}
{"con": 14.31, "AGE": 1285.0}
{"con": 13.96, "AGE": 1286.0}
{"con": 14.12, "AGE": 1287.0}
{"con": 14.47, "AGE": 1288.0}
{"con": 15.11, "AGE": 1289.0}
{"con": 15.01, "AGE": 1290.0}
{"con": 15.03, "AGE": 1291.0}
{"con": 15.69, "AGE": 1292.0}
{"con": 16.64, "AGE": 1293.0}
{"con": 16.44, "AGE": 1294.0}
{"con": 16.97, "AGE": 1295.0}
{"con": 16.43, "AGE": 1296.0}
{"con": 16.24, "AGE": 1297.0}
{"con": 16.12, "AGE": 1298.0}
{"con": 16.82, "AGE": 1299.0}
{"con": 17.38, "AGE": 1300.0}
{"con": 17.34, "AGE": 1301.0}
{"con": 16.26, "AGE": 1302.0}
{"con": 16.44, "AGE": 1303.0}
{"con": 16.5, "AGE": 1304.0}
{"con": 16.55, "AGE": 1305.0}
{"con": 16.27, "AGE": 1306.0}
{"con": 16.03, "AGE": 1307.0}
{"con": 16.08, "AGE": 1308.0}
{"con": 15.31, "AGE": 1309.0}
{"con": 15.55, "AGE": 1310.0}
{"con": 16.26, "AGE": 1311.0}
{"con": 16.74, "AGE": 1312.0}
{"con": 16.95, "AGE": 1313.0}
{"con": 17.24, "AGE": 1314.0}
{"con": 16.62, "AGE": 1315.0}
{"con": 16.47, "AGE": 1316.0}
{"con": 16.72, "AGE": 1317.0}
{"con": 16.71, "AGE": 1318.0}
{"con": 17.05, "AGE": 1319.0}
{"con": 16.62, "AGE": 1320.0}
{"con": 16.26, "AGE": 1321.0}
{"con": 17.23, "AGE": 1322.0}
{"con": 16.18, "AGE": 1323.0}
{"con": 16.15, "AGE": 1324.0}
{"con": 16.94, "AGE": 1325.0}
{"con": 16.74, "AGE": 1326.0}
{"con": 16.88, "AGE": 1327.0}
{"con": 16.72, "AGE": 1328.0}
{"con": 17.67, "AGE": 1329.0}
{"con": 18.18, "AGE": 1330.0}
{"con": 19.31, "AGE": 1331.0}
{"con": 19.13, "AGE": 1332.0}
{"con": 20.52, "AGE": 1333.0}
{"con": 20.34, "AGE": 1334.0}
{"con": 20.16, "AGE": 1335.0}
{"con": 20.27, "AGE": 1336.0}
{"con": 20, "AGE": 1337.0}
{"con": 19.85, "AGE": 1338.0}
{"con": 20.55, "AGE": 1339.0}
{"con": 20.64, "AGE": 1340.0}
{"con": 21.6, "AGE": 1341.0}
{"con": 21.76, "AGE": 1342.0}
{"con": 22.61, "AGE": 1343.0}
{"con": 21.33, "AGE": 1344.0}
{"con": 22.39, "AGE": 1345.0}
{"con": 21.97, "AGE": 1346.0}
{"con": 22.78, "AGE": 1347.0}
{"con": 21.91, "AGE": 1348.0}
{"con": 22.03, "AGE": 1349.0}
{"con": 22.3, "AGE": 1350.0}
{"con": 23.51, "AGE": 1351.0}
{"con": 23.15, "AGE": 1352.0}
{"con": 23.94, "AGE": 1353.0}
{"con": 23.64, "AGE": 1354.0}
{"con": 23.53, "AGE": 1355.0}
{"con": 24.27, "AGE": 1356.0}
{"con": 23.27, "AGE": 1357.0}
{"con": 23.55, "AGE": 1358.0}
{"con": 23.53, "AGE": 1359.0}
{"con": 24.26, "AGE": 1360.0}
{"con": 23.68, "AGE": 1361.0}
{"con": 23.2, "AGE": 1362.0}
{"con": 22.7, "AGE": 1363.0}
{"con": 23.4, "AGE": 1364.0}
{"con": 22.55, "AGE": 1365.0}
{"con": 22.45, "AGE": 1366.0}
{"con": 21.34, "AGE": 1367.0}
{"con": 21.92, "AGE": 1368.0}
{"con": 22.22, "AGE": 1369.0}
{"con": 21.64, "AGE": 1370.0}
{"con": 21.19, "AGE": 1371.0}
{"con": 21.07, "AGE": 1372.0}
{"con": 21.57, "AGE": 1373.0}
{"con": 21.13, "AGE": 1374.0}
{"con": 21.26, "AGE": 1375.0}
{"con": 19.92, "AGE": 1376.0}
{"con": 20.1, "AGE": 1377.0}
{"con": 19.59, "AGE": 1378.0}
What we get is -16.0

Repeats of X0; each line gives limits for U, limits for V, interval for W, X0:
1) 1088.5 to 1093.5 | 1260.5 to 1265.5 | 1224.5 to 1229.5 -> -16.8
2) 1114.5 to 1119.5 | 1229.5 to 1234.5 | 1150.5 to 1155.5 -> -15.5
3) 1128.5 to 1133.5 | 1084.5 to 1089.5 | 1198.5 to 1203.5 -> -14.7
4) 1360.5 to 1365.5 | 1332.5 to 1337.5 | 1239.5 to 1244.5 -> -20.7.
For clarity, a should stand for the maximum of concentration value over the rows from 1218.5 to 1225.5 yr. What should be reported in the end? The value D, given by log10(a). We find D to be 1.16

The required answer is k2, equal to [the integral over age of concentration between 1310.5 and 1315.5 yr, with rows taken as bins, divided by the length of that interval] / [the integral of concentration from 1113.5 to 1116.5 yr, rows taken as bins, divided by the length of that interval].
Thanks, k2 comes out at 1.11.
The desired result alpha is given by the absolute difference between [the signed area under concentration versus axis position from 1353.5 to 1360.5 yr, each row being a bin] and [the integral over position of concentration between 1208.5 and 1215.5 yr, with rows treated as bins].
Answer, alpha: 80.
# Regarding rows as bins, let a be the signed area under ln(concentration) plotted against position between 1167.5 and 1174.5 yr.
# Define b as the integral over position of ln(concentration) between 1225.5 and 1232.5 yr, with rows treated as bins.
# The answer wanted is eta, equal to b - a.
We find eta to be 0.5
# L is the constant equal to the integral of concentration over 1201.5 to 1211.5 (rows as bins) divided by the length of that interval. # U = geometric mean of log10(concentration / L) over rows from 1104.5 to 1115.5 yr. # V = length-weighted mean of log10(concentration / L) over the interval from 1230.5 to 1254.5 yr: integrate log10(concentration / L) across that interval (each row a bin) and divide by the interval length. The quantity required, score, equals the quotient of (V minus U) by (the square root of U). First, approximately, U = 0.08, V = 0.09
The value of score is 0.03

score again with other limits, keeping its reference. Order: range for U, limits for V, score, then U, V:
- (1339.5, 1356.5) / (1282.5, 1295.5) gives -0.35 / 0.25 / 0.07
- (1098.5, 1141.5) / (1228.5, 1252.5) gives -0.03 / 0.10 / 0.09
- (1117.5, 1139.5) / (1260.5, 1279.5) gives -0.15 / 0.11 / 0.06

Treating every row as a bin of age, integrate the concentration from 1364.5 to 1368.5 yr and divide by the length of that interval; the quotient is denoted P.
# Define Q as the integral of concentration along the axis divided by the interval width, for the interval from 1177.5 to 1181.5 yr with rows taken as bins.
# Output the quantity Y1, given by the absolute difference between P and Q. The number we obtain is 7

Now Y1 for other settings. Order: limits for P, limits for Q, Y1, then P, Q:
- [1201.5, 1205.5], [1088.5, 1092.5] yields 3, 13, 16.3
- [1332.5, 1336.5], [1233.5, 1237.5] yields 4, 20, 16.8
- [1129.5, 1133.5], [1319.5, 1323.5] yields 0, 16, 16.6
